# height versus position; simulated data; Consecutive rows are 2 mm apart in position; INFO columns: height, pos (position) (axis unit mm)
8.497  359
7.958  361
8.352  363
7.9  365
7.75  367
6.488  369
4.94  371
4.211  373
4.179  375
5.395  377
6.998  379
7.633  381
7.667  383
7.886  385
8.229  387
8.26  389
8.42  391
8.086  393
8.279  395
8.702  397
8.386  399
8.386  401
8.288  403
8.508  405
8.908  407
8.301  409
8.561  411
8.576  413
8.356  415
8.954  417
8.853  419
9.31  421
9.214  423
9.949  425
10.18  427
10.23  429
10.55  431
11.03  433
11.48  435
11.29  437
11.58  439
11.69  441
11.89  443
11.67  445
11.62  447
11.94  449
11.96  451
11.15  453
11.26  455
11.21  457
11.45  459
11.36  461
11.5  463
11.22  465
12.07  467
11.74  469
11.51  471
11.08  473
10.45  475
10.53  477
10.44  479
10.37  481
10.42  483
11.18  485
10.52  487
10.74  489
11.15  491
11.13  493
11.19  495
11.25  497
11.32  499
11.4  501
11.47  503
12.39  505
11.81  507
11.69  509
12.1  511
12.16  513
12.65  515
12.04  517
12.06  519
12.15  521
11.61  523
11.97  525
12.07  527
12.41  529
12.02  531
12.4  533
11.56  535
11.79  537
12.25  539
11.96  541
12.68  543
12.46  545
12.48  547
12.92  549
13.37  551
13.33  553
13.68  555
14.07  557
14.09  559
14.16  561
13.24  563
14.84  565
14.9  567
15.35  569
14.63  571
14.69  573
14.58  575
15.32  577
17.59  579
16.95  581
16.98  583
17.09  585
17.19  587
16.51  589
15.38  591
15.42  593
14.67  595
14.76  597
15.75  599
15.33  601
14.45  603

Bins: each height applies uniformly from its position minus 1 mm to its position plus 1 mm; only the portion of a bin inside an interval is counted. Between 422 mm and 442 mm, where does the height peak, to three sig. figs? 441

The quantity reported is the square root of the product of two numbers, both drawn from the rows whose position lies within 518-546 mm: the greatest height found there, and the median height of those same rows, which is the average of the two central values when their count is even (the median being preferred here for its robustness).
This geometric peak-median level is 12.4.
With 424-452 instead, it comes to 11.7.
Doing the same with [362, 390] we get 8.0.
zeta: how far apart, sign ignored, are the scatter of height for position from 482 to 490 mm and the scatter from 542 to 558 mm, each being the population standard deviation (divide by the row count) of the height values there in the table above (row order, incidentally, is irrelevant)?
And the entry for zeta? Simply 0.26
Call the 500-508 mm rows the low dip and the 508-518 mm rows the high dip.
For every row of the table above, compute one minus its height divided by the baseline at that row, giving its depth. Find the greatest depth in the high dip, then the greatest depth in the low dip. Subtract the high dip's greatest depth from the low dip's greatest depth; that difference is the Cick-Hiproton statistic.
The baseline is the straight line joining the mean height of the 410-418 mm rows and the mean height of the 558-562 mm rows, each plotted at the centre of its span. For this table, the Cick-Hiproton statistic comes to 0.000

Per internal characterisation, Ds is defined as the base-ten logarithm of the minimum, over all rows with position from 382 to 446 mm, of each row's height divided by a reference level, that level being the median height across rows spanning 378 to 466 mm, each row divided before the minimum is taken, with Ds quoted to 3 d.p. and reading -0.082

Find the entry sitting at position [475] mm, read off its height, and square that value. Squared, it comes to 109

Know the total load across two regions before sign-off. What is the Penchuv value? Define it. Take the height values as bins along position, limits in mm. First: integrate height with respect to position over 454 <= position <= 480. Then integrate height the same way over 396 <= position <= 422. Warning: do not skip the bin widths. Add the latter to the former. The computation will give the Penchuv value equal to 516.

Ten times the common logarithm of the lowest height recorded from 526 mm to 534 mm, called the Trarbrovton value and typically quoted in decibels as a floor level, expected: 10.8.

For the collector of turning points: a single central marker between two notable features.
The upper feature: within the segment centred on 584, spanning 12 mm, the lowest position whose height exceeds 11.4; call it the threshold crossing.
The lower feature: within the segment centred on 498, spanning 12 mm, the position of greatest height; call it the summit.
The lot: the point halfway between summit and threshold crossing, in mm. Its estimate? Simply 541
